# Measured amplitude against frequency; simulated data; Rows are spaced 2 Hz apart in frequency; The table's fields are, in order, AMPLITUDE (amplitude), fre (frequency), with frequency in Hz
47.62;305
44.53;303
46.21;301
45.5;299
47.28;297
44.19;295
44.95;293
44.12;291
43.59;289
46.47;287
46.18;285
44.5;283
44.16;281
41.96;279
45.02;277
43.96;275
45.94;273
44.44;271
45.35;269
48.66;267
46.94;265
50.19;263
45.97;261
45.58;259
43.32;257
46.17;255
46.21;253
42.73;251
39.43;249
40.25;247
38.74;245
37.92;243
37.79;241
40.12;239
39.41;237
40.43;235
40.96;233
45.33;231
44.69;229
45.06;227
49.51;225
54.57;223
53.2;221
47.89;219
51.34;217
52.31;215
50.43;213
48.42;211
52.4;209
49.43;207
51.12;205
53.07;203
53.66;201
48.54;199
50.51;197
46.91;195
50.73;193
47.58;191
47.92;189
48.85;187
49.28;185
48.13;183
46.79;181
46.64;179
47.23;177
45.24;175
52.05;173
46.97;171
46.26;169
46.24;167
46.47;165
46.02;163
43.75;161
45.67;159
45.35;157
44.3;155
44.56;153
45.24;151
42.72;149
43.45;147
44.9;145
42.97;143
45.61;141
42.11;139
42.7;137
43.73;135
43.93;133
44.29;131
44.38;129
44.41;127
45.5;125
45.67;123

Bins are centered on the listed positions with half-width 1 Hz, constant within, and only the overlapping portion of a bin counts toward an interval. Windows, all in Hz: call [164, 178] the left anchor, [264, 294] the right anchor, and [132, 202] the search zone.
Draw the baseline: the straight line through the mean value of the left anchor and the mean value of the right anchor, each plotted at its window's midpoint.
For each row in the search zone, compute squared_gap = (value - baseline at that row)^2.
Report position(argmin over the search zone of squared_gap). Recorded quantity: 177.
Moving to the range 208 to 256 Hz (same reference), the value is 255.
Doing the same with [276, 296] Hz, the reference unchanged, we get 277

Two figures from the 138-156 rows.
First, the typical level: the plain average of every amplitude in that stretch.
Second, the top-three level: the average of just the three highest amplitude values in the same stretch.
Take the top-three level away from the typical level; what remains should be -1.3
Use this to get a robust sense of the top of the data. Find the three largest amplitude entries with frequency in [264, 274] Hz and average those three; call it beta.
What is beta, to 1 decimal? 47.2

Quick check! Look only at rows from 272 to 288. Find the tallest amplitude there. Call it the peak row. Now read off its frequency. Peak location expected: 287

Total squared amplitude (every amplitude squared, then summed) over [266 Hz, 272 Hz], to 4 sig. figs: 6399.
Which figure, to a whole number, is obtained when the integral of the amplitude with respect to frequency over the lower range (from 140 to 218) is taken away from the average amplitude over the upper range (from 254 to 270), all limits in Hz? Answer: -3672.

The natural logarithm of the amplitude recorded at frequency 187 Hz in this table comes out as 3.89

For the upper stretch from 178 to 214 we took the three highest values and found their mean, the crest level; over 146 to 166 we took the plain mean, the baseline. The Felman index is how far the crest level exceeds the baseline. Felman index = 8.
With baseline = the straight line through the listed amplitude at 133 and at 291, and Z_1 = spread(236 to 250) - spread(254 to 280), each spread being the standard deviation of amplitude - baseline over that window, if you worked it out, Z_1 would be -1.2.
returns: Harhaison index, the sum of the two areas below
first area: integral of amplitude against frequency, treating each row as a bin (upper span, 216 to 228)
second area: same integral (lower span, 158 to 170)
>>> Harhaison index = 1152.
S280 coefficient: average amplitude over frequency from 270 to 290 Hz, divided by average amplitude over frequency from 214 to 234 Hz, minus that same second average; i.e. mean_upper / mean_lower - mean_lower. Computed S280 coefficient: -47.6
